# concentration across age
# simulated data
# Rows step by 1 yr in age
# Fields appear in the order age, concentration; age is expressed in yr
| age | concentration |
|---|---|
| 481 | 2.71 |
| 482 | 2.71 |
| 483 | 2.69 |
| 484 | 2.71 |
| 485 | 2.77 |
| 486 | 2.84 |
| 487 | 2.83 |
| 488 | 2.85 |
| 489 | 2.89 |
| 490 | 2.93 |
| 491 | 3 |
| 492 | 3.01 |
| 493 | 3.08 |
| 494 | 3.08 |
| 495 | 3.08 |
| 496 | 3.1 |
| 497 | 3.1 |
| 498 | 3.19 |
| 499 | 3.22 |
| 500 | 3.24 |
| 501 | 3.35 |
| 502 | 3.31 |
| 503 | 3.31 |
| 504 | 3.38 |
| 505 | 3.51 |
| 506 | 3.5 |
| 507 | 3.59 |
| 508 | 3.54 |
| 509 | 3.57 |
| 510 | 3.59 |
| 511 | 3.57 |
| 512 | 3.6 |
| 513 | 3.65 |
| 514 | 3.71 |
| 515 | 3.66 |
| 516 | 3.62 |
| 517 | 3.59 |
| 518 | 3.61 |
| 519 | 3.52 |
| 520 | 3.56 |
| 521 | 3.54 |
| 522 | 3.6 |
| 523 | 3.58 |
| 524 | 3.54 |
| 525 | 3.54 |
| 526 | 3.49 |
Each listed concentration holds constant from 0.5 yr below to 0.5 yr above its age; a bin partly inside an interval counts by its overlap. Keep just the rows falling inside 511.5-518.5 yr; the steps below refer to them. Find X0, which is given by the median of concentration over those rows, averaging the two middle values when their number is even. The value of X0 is 3.62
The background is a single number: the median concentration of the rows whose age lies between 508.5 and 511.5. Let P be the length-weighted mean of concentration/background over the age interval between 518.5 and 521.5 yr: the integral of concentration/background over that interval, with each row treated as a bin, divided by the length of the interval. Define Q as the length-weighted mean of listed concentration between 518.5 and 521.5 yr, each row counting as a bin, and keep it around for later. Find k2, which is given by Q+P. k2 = 4.53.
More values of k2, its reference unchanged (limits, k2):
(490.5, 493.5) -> 3.88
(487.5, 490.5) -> 3.70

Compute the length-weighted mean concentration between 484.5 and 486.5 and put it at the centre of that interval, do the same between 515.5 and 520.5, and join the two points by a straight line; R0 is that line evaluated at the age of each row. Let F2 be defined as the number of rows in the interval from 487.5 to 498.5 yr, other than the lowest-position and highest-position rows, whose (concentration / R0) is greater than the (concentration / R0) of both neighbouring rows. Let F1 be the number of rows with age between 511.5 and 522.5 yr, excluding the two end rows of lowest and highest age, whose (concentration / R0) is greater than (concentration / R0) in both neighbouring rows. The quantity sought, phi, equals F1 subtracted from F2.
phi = 0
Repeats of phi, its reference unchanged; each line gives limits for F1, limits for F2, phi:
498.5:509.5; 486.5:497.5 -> -1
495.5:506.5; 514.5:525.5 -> -1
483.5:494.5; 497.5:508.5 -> 1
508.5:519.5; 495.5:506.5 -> 2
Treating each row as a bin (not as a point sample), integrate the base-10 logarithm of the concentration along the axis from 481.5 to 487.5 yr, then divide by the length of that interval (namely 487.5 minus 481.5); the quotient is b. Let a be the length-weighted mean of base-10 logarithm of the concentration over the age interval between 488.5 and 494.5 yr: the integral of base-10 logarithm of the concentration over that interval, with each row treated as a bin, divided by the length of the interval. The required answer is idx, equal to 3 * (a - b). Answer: 0.11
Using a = 0.48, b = 0.441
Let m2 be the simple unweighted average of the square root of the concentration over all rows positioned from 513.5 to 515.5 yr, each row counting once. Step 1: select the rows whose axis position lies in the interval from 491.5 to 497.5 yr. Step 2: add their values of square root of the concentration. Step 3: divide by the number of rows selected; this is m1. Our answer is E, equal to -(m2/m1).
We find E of -1.09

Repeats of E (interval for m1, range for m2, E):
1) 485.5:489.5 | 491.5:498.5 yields -1.04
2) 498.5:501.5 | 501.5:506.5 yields -1.02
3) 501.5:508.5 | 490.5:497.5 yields -0.94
